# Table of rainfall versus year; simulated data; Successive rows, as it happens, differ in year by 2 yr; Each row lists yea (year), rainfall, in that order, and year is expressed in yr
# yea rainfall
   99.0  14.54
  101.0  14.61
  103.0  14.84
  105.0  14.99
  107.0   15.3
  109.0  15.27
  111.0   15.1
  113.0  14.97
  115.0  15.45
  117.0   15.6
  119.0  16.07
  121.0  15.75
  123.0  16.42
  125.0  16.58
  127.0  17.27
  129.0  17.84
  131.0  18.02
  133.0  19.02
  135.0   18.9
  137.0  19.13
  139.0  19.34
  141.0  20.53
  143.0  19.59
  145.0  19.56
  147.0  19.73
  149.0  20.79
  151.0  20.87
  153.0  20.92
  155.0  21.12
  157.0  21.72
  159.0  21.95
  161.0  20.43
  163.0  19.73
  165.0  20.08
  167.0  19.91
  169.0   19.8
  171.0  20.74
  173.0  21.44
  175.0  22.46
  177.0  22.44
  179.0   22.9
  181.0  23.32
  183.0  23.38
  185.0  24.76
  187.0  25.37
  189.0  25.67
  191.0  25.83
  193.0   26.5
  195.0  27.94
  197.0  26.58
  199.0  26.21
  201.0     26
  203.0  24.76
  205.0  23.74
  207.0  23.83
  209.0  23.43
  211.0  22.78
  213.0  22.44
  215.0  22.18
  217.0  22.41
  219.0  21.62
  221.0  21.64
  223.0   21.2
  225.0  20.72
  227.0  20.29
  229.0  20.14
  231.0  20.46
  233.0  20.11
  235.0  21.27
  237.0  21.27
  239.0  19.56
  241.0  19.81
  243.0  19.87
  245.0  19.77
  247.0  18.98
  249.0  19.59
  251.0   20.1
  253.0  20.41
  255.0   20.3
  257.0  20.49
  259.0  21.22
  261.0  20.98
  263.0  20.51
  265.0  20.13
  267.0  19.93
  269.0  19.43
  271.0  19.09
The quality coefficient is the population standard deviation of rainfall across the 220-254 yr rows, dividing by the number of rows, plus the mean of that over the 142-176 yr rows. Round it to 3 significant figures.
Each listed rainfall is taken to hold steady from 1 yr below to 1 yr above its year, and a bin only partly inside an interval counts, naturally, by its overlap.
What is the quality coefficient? 21.3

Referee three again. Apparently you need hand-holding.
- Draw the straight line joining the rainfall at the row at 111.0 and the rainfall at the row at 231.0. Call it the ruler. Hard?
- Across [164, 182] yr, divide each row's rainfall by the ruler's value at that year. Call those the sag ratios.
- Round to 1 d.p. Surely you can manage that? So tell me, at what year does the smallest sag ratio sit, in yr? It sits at 169.0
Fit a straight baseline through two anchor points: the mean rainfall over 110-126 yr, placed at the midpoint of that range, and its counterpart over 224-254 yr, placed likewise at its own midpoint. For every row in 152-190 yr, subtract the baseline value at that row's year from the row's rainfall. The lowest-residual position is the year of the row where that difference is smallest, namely 169.0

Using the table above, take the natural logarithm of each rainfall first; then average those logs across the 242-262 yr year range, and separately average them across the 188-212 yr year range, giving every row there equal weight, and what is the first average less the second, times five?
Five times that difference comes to -1.1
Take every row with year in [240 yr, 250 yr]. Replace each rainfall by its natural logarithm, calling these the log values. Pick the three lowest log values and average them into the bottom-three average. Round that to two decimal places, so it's 2.97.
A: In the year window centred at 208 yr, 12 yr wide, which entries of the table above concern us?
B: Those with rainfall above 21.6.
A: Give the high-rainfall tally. 6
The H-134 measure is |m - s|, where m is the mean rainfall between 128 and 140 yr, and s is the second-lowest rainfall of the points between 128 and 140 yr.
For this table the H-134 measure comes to 0.69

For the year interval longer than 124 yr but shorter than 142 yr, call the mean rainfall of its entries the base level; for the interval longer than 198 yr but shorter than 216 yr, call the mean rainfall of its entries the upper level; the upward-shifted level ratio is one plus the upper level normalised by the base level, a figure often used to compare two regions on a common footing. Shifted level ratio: 2.29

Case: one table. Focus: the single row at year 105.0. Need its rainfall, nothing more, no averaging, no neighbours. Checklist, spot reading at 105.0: 14.99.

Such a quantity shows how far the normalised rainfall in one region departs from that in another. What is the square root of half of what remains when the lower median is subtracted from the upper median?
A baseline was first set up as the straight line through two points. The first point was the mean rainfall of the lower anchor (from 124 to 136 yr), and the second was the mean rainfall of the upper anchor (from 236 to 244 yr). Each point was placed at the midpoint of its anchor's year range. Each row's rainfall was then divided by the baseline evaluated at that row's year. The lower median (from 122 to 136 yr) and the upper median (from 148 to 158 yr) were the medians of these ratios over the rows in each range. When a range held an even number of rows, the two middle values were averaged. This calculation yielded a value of 0.27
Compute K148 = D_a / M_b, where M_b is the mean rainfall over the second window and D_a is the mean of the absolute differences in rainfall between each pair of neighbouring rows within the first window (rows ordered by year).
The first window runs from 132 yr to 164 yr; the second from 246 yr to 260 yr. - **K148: 0.0242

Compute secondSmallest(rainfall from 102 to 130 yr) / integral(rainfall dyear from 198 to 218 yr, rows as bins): 0.031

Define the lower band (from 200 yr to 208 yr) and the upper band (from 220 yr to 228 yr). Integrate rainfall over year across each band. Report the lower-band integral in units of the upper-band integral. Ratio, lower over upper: 1.2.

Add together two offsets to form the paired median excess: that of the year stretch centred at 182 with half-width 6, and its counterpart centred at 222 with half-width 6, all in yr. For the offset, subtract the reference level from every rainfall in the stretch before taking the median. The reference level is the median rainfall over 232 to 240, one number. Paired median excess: 3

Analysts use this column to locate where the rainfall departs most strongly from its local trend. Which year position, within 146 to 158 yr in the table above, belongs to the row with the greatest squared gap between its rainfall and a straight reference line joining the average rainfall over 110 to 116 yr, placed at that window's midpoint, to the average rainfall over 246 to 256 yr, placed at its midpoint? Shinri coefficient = 157.0 yr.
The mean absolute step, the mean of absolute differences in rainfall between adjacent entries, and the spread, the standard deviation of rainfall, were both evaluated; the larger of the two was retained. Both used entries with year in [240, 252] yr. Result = 0.41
